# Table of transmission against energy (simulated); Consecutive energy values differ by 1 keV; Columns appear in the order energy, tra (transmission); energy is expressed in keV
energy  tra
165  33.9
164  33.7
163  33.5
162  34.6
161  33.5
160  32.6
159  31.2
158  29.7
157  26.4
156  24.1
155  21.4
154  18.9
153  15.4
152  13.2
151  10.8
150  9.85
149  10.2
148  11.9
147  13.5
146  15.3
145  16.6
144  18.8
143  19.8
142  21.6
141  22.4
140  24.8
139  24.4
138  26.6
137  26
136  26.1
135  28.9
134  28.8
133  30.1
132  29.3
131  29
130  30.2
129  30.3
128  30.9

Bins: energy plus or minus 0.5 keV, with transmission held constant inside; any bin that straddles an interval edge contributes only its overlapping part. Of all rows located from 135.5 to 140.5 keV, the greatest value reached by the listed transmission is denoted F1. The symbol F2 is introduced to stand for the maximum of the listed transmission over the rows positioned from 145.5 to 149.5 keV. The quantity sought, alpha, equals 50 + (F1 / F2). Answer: 51.74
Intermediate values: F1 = 26.6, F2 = 15.3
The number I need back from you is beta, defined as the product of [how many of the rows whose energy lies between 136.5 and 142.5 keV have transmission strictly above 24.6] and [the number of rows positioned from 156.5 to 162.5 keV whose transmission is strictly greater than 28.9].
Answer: 15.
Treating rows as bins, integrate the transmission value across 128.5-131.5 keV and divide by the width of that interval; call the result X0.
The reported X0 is 30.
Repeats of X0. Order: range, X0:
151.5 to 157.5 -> 20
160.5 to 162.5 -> 34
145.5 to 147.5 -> 14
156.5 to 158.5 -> 28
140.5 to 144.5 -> 21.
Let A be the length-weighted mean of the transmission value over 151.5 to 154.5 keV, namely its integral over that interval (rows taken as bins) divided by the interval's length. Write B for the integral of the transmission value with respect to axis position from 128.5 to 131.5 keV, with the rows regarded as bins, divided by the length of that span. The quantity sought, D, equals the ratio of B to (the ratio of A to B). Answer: 56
